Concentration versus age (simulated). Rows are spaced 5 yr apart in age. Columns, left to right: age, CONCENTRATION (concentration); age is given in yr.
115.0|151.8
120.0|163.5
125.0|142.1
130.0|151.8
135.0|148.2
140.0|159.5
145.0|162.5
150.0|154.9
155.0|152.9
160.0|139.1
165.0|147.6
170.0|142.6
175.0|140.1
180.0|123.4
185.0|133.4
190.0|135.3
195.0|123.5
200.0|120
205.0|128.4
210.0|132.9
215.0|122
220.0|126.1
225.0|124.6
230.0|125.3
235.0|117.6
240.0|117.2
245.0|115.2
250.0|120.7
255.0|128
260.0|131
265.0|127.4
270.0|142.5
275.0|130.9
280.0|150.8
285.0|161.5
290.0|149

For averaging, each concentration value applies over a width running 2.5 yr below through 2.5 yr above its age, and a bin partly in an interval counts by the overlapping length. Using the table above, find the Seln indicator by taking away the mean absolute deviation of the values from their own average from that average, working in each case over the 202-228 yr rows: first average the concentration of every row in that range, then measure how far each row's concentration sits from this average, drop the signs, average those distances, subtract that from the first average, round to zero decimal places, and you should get 124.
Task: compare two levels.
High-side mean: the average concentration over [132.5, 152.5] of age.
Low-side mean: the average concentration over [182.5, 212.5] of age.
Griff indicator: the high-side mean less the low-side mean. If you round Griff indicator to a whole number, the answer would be 27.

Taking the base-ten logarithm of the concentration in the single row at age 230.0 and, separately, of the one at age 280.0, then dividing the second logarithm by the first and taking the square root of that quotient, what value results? 1.019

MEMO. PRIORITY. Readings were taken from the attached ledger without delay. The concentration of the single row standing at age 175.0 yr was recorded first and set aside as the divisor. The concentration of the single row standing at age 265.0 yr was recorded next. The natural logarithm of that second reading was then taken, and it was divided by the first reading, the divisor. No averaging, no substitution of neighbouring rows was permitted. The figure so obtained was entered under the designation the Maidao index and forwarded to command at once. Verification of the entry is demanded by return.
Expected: 0.035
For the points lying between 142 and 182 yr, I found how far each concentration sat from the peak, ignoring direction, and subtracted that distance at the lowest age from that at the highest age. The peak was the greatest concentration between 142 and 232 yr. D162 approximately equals 39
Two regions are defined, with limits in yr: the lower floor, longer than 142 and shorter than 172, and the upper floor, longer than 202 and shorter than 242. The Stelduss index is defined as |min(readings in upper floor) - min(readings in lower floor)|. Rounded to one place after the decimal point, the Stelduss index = 21.9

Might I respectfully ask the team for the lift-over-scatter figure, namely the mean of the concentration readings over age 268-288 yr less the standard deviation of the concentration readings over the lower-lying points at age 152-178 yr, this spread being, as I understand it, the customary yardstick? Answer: 141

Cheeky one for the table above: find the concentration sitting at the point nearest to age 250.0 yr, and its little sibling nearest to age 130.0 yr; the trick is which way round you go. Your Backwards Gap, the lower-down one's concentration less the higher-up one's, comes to 31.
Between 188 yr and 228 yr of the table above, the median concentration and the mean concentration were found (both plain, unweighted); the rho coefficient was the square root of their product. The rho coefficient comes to 126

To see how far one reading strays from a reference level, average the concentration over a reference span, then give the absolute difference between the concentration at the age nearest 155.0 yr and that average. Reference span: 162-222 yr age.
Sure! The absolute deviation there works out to 22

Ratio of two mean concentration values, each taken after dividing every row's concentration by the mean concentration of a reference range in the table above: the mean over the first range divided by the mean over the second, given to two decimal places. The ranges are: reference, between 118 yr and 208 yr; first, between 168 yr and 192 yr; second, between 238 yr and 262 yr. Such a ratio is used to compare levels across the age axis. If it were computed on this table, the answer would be 1.10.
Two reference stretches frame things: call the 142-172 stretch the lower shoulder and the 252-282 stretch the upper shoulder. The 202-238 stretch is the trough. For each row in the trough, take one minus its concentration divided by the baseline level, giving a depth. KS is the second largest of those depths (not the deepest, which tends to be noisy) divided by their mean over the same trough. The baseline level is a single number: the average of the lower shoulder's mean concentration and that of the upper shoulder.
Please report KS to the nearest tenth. 1.2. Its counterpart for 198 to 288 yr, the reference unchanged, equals 1.9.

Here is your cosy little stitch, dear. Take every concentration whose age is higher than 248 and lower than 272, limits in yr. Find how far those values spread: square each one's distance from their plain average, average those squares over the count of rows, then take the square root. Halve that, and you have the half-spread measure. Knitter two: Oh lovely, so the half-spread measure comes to 3.6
